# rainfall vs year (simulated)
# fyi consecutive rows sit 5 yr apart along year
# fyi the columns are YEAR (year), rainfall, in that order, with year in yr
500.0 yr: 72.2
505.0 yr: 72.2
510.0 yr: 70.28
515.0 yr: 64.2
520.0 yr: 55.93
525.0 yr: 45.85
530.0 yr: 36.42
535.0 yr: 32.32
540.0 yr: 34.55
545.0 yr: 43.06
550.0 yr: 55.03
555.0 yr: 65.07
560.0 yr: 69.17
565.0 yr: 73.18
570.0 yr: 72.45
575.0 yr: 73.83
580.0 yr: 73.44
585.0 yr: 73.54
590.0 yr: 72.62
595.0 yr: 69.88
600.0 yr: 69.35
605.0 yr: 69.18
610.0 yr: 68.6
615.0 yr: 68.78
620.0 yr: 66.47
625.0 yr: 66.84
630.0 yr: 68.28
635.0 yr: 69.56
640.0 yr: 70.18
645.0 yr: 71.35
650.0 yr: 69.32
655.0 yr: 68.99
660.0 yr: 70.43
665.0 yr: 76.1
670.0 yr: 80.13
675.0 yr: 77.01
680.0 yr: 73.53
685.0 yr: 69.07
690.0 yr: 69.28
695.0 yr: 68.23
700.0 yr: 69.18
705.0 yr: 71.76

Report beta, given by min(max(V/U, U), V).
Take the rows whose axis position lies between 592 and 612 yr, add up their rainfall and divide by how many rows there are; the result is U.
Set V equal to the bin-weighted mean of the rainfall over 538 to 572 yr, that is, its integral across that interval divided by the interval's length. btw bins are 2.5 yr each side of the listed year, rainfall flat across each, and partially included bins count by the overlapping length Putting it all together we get 59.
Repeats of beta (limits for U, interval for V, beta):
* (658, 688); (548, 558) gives 61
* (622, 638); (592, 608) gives 68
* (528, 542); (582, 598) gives 34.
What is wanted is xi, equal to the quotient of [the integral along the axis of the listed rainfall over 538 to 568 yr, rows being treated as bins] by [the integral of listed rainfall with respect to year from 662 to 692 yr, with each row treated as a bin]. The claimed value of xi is 0.77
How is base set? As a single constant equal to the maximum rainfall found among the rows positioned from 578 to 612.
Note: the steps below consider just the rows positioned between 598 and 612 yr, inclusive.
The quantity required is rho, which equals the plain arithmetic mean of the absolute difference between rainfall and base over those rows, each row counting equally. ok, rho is 4.5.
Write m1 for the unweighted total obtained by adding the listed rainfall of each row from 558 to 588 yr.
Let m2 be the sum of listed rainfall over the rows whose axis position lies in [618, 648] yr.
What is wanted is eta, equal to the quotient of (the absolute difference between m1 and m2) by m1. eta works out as 0.05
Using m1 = 436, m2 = 413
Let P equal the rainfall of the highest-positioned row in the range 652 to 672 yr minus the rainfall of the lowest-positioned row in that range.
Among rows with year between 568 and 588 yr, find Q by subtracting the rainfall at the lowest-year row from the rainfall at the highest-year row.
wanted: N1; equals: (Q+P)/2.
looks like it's 6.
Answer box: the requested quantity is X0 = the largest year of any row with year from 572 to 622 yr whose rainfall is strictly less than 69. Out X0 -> 620.0 yr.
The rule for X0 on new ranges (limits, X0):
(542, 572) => 555.0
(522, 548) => 545.0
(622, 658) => 655.0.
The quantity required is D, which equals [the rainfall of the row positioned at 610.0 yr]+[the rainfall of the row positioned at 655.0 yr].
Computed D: 138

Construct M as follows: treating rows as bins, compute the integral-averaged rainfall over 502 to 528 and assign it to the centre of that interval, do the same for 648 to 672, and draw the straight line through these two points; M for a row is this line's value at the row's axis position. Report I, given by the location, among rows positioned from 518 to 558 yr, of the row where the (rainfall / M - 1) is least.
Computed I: 535.0 yr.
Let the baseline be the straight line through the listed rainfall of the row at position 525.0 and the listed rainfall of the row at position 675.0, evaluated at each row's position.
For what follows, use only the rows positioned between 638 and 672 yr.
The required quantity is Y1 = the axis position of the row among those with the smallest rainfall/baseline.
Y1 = 655.0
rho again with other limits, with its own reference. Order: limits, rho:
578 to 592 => 0.3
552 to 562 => 6.4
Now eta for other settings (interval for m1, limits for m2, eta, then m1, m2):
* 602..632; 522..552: 0.39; 408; 247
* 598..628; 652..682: 0.09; 409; 446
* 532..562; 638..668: 0.43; 299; 426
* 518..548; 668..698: 0.76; 248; 437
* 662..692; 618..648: 0.07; 445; 413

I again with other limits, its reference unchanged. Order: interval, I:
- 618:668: 655.0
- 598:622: 620.0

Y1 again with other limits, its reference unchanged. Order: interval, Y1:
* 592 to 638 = 625.0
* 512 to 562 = 535.0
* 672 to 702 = 695.0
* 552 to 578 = 555.0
